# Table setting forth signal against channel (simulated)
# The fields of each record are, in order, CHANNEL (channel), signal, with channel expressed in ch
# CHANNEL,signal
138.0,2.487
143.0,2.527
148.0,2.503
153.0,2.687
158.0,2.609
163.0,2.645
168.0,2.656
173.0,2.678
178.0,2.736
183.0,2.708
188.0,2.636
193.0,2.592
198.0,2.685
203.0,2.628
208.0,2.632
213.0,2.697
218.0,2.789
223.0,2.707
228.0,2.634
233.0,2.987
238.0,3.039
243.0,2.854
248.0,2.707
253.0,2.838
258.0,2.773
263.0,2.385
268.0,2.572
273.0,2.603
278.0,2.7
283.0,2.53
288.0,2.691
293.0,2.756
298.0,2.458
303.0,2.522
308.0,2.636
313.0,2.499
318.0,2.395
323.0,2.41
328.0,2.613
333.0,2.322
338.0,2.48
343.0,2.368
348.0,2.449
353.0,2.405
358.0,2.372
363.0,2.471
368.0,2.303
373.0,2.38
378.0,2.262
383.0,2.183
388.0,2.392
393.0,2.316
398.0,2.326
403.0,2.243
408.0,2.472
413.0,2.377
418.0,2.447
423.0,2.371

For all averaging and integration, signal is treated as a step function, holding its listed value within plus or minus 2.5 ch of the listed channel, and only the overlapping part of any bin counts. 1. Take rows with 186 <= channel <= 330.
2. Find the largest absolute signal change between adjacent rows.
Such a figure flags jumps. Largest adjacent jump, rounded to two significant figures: 0.39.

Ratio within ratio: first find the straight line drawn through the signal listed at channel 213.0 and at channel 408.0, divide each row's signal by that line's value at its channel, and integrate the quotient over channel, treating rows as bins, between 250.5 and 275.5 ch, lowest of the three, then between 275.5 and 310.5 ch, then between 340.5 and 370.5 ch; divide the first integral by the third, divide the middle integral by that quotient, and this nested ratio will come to 40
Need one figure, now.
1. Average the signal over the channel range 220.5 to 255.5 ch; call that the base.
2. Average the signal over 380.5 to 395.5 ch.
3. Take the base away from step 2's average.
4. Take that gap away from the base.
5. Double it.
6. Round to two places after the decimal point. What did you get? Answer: 6.70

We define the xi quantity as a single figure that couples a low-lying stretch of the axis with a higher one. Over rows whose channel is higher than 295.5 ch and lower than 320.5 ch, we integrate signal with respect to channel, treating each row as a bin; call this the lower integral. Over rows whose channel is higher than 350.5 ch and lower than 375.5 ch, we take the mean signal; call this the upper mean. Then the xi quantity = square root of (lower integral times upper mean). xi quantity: 12.2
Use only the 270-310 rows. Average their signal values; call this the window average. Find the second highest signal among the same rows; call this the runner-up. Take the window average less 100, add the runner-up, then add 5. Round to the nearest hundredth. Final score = -89.69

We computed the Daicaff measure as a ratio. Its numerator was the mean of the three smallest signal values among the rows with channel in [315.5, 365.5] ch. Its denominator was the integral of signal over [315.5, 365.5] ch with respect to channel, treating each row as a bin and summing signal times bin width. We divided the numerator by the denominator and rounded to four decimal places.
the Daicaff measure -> 0.0194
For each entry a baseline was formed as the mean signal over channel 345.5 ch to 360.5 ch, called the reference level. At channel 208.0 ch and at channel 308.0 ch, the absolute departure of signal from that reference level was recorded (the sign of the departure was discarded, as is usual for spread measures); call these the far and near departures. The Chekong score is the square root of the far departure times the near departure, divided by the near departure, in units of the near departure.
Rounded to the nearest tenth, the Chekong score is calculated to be 1.0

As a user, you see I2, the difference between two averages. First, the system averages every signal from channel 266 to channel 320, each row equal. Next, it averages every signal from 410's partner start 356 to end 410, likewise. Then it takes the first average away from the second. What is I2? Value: -0.24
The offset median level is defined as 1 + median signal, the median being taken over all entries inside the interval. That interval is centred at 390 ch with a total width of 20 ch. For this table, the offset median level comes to 3.32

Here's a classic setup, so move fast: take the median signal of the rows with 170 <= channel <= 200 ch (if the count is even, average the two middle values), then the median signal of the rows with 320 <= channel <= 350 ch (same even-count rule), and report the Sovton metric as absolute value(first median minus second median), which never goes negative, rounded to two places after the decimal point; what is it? 0.25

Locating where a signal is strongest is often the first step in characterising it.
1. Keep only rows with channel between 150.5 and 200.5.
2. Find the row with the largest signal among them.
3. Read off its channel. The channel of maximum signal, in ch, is 178.0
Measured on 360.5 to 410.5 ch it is 408.0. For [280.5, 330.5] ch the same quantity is 293.0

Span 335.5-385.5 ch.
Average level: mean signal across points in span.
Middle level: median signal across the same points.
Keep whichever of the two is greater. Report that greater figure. 2.4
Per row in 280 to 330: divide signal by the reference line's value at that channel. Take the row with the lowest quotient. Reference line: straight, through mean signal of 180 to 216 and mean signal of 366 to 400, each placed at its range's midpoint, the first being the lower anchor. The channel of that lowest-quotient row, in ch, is 318.0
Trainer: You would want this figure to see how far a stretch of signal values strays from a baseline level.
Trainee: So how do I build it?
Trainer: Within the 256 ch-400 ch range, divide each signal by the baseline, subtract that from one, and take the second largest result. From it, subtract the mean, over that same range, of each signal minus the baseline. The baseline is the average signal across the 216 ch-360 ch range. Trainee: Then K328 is 0.3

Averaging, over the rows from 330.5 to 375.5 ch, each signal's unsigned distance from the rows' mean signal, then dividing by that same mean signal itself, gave 0.0211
